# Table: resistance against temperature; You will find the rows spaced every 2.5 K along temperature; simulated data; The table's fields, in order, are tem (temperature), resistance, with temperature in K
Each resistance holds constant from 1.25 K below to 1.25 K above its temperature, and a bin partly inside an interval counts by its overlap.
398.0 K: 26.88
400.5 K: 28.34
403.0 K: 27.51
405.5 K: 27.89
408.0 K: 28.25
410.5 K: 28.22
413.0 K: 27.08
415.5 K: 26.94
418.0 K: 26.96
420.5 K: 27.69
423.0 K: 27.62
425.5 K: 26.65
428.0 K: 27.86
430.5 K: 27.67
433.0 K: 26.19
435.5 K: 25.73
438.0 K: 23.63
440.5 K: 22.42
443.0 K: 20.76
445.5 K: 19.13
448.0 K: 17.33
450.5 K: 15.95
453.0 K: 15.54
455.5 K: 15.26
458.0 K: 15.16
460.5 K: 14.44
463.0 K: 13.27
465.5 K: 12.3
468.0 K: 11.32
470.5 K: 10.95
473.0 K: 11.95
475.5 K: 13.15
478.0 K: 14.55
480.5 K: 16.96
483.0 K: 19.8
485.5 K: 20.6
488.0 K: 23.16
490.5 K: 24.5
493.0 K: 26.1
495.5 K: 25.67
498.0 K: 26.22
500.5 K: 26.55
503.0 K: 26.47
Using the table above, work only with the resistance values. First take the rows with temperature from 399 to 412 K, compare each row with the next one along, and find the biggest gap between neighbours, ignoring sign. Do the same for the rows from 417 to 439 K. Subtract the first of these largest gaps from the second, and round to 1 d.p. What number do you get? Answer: 1.3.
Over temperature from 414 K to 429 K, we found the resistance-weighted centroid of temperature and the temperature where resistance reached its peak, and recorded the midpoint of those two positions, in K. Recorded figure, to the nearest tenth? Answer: 424.9 K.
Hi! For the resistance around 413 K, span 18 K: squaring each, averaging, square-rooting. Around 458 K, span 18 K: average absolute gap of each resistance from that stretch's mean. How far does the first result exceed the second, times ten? 265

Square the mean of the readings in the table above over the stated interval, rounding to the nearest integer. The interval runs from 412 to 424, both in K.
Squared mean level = 743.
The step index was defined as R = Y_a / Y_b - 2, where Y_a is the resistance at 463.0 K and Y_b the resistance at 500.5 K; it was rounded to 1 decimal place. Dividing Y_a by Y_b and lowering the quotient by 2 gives -1.5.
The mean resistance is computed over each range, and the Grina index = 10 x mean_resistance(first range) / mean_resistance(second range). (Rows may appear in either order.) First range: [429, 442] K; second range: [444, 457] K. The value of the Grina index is 15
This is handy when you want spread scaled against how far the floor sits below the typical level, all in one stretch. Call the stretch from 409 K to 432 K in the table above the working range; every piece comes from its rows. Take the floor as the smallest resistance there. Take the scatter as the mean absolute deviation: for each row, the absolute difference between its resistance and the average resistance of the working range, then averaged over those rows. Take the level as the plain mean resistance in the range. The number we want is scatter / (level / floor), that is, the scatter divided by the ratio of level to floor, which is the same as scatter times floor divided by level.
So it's 0.43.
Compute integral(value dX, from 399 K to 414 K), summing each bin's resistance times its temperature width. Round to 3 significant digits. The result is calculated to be 418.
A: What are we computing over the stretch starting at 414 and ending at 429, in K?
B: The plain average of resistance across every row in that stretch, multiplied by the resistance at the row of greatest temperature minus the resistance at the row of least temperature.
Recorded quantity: 25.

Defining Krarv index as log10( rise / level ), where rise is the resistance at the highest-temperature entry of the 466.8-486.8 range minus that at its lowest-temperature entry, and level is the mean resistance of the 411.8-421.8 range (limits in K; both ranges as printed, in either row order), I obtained -0.47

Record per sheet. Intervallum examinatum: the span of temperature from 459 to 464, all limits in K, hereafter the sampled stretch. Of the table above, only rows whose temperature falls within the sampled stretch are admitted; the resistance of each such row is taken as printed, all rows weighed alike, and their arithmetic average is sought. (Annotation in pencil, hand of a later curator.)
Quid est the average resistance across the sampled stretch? 13.9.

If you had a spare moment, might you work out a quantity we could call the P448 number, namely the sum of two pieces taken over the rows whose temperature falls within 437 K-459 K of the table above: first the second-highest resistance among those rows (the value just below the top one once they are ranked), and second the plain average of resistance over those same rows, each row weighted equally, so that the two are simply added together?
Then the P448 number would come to 41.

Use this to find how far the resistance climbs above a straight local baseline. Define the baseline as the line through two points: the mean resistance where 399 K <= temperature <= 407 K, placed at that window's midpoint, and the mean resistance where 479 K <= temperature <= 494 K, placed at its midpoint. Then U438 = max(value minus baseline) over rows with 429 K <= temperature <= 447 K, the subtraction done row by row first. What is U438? 2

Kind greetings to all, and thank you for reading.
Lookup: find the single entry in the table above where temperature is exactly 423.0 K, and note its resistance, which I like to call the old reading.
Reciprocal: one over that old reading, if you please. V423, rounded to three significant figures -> 0.0362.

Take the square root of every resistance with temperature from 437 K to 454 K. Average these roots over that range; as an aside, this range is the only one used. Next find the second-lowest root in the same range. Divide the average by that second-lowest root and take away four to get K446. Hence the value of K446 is -2.90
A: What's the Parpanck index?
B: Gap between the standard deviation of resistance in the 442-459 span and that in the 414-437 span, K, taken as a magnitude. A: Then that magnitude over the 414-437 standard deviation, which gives 1.9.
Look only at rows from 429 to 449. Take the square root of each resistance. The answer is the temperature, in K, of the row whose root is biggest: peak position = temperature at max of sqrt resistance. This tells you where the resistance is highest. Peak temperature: 430.5 K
